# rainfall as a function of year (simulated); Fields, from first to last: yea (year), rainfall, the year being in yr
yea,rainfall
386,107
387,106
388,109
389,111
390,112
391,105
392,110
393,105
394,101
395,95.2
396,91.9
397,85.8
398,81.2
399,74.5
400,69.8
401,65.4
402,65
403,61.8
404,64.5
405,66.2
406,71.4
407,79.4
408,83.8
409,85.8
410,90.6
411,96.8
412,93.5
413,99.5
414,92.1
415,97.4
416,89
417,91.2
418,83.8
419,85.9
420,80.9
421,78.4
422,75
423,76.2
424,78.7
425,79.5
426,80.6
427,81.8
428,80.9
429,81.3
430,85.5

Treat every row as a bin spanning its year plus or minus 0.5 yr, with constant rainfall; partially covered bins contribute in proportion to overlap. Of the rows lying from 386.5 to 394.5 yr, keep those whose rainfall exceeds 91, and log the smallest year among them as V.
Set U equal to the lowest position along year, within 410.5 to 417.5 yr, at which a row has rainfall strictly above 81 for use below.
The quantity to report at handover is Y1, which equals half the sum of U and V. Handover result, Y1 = 399.0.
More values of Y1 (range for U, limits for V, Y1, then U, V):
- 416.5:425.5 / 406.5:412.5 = 414.0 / 417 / 411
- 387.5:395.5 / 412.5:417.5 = 400.5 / 388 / 413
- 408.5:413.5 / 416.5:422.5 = 413.0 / 409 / 417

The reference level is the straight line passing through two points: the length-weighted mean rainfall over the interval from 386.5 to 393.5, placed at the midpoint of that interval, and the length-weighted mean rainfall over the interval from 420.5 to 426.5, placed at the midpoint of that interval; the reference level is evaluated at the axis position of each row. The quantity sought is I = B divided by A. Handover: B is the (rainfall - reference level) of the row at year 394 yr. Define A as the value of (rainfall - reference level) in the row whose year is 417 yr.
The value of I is -1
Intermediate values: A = 7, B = -4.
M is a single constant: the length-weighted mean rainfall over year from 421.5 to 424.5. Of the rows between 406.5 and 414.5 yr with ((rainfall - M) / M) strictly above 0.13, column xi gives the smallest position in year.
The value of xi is 410 yr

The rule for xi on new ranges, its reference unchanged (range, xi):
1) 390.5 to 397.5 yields 391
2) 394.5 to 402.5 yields 395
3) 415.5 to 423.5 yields 416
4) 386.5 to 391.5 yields 387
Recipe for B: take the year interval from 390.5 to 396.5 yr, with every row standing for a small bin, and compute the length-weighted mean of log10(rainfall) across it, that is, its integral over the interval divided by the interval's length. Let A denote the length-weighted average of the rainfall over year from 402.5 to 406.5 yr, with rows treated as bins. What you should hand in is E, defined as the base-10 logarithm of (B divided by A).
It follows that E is -1.52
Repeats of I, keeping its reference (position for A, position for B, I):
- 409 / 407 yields 3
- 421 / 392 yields -2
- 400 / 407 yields 0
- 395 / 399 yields 3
